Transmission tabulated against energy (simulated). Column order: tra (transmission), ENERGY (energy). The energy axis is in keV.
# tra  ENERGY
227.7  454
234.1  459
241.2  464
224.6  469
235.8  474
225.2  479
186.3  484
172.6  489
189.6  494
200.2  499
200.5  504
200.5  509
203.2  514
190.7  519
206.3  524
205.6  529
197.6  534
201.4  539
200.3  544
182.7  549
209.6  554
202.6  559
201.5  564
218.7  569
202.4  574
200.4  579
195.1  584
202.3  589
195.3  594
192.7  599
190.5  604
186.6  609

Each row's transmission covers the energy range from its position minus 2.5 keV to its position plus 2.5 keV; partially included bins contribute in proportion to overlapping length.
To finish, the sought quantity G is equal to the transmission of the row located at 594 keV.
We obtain 195.3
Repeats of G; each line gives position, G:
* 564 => 201.5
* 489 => 172.6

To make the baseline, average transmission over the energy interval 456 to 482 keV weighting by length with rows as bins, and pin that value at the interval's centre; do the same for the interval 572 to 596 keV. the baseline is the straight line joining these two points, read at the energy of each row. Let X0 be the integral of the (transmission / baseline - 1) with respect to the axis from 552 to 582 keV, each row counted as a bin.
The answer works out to 0.3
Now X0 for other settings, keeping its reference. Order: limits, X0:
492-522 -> -3.1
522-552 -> -1.9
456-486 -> -0.7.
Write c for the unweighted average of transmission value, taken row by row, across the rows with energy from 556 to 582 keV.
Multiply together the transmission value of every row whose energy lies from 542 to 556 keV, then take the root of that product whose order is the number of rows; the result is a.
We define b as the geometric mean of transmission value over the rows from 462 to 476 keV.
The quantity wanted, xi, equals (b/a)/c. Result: 0.0058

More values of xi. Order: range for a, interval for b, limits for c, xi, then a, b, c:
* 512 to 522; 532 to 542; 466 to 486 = 0.0046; 197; 199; 218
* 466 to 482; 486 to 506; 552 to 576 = 0.0040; 228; 190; 207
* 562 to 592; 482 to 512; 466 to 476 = 0.0041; 203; 191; 230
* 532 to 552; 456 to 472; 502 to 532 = 0.0059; 195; 233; 201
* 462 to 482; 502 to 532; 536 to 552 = 0.0045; 232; 201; 195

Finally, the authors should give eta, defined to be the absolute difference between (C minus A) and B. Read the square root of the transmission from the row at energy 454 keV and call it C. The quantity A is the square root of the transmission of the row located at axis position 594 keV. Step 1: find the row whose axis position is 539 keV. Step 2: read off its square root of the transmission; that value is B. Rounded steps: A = 14.0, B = 14.2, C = 15.1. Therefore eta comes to 13.1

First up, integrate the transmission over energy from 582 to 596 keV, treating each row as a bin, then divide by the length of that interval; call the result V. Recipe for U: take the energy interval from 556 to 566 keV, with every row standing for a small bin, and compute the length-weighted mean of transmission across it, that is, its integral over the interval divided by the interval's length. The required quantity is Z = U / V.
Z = 1.02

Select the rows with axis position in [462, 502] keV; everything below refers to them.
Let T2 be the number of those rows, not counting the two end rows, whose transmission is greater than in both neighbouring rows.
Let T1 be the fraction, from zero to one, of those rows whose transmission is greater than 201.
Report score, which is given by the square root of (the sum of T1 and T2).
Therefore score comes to 1.22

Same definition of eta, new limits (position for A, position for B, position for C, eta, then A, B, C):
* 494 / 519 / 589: 13.4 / 13.8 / 13.8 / 14.2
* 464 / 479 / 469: 15.6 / 15.5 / 15.0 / 15.0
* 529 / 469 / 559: 15.1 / 14.3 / 15.0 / 14.2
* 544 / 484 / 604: 14.0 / 14.2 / 13.6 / 13.8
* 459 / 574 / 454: 14.4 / 15.3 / 14.2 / 15.1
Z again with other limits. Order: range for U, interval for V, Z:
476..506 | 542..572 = 0.97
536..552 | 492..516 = 0.98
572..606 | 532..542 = 0.99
